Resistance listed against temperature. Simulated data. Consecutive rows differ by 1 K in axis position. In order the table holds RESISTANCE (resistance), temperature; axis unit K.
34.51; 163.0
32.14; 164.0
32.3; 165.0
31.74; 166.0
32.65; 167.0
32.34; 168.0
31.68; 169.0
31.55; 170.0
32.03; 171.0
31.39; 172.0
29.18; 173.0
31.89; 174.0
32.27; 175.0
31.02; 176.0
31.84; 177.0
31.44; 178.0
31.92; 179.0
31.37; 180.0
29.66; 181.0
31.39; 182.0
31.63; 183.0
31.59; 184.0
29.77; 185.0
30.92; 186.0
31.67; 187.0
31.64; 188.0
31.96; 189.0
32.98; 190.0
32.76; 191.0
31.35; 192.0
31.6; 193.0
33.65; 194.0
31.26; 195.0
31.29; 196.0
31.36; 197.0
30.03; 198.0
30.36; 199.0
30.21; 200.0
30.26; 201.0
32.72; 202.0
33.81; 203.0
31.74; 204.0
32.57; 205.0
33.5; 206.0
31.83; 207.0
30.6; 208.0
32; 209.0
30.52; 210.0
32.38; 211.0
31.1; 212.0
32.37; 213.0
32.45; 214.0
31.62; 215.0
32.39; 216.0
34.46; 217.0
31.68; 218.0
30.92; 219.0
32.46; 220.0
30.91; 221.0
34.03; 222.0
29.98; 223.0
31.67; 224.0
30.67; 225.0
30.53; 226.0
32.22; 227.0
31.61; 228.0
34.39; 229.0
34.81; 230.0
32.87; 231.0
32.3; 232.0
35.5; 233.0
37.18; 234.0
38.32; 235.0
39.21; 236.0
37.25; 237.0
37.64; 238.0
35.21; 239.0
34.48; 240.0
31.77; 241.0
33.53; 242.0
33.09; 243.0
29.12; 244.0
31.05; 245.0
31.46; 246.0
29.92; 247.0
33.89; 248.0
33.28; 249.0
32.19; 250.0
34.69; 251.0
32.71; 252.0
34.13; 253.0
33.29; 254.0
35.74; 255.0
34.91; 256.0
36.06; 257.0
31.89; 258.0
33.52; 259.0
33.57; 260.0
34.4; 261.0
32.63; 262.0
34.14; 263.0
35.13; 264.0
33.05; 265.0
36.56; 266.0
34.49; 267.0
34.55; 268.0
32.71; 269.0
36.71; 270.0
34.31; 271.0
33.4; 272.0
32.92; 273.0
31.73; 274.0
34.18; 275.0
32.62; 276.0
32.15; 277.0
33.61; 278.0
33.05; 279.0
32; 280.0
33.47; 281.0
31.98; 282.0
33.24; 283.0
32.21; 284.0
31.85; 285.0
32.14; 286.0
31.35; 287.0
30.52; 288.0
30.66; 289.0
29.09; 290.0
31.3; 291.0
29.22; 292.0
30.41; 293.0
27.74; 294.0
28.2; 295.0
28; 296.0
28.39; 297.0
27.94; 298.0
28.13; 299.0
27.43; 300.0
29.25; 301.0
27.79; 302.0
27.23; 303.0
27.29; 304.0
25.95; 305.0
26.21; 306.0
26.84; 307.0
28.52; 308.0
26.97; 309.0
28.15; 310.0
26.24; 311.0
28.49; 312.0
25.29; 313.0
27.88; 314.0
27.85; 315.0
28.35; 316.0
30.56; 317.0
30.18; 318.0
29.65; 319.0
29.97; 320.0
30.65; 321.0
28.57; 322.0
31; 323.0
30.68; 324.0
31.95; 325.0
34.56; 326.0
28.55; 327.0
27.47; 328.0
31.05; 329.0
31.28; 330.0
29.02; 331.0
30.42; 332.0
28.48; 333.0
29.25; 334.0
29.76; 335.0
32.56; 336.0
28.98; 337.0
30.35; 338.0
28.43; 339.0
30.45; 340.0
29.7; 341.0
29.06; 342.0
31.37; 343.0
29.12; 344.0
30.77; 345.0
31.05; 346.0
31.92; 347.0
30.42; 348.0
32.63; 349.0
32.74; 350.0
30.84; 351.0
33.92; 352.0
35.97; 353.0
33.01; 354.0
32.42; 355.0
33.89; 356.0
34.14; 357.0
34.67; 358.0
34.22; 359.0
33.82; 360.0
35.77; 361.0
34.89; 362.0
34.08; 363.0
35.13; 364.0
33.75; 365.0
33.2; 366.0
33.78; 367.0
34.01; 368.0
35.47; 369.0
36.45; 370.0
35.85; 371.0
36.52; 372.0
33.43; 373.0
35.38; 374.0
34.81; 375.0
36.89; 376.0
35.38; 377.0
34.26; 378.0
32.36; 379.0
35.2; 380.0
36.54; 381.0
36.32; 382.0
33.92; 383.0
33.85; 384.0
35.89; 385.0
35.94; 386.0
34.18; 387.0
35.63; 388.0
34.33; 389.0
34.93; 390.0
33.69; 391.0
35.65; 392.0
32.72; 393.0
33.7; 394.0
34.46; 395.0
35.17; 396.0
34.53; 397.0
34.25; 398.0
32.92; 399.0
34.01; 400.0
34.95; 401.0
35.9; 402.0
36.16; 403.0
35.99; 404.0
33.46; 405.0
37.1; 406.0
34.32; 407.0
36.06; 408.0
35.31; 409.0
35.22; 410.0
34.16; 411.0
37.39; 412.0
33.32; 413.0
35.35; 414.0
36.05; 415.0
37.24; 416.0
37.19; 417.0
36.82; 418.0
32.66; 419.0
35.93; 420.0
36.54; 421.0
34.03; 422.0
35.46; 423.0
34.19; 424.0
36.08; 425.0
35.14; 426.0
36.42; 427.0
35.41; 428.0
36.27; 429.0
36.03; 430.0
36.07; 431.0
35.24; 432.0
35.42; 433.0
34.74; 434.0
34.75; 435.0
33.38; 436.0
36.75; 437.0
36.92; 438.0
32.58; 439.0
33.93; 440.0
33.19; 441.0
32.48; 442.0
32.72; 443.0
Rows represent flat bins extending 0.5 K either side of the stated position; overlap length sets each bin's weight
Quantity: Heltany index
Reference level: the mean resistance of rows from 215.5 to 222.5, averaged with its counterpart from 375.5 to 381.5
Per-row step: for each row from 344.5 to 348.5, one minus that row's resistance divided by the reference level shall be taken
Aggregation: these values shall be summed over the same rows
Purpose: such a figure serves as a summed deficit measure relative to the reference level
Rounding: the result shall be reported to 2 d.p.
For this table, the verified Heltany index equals 0.32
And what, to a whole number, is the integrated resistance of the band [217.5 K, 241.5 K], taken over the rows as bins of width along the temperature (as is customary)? 808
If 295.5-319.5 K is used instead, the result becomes 669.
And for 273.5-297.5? 749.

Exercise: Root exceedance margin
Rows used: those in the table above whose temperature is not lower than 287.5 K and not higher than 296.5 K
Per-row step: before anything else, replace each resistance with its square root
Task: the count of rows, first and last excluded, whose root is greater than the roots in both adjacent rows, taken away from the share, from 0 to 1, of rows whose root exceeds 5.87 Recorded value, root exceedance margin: -4.0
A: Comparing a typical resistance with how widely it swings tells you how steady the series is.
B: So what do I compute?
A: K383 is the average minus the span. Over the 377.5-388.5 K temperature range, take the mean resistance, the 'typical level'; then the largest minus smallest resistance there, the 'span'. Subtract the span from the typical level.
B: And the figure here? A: 31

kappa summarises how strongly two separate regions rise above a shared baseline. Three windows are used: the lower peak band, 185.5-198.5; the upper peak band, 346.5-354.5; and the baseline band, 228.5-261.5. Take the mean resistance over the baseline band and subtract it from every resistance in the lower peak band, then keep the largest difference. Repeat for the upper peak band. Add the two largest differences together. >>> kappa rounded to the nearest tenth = 1.5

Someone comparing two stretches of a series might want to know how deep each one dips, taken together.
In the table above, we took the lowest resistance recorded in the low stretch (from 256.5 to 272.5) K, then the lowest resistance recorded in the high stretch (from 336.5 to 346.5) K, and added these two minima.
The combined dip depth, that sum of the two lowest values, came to 60.3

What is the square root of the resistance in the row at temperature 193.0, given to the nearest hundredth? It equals 5.62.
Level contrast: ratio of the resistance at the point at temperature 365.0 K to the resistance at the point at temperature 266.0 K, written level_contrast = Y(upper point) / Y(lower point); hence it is 0.92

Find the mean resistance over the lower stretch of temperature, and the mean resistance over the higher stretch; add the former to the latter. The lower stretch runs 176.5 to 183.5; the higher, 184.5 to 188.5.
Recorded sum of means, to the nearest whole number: 62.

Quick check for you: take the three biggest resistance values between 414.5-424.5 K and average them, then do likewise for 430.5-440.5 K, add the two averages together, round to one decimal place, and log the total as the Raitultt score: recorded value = 73.7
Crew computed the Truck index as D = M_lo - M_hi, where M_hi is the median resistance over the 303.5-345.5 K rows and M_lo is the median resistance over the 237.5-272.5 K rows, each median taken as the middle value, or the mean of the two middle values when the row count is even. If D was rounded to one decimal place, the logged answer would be 4.5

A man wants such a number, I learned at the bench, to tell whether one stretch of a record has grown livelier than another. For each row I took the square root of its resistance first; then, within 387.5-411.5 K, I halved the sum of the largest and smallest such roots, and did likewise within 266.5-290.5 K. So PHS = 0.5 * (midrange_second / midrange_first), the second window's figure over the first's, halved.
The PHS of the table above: 0.485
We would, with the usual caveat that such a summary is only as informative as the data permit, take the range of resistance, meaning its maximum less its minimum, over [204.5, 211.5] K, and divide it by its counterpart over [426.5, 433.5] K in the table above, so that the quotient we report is 2.5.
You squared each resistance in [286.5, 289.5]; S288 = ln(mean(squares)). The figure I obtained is 6.86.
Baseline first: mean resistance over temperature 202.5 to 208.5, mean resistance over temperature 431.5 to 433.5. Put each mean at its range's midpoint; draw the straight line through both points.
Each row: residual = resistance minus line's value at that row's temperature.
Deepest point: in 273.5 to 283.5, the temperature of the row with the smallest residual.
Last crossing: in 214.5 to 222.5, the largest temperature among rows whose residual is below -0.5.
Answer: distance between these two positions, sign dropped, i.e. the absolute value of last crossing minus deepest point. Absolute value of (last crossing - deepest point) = 53 K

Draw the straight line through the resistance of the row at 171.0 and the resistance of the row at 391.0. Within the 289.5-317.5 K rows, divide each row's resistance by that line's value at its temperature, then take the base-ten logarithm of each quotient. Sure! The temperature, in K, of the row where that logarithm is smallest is 313.0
